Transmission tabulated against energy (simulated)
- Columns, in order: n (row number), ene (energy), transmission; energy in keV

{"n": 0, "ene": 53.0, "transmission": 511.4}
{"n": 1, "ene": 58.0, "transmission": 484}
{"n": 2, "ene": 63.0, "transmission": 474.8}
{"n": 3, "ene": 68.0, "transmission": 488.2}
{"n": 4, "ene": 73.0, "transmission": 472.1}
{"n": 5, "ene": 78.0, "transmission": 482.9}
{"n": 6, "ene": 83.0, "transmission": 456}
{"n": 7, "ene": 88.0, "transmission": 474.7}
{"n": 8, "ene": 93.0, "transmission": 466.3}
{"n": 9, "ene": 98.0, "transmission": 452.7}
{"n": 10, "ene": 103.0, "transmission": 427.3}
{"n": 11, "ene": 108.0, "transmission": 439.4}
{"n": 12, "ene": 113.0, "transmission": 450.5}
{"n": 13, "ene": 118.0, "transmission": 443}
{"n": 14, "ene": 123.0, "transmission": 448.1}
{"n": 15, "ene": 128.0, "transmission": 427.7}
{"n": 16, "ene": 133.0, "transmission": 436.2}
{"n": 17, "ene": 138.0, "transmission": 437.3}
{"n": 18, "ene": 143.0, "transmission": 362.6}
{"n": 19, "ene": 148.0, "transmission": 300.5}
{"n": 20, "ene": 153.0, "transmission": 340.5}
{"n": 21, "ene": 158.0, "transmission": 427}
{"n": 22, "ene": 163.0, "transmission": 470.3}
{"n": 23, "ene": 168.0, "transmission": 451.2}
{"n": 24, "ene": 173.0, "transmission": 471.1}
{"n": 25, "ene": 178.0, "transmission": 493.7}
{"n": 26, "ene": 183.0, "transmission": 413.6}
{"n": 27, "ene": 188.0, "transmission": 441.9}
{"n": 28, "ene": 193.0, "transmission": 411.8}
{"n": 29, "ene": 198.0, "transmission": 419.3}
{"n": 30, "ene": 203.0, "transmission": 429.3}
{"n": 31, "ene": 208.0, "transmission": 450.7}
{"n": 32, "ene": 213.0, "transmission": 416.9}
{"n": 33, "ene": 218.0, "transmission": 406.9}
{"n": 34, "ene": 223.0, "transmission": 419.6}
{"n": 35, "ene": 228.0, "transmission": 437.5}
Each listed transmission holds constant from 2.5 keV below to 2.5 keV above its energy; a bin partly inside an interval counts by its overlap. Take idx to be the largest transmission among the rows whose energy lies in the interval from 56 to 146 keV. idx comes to 488.2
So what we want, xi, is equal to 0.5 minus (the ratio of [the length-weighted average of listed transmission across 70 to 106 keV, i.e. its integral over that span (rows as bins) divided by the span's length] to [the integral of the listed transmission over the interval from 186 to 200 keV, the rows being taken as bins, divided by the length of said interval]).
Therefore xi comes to -0.59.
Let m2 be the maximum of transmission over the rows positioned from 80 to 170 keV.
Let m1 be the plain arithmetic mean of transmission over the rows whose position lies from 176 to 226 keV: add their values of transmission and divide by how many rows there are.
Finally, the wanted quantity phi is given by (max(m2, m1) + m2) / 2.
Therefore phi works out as 475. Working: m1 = 430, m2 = 474.7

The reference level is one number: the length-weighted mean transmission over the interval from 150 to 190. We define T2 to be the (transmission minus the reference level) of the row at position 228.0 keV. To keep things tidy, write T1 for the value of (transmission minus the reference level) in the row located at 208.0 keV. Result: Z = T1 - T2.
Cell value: 13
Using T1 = 14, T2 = 1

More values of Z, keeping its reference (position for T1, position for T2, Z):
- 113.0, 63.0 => -24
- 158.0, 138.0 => -10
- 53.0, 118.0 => 68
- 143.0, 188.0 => -79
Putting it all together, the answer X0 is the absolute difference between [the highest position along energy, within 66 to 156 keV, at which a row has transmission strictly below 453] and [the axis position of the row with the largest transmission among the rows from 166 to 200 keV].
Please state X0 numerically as 25 keV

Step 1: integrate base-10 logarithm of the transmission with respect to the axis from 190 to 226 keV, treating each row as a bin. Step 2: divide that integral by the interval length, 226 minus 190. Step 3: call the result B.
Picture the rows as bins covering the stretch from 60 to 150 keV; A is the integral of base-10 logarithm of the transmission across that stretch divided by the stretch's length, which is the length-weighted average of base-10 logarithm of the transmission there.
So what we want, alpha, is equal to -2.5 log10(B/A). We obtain 0.007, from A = 2.64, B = 2.63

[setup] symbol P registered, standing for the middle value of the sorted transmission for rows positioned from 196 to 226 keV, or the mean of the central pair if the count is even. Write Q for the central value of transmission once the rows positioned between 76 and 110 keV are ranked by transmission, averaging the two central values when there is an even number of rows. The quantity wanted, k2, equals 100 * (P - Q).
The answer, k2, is -3655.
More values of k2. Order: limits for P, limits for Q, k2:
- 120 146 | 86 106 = -2330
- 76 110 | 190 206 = 3670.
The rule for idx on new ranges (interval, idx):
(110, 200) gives 493.7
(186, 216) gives 450.7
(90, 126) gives 466.3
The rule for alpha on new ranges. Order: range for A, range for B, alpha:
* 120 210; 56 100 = -0.020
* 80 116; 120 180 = 0.014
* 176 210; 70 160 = 0.003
